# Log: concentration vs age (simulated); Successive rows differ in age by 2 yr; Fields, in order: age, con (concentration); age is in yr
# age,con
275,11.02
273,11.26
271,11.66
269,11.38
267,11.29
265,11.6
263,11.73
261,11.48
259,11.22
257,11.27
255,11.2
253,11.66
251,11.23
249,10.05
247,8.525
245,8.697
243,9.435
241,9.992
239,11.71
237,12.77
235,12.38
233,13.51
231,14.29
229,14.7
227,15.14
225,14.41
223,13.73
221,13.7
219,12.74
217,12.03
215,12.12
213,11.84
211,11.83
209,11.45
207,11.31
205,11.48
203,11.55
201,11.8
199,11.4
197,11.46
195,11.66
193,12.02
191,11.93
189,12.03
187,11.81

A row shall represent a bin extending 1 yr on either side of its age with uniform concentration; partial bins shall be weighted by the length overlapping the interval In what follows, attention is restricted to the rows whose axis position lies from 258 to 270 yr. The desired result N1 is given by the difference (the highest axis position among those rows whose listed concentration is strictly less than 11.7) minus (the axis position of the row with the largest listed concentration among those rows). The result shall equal 6 yr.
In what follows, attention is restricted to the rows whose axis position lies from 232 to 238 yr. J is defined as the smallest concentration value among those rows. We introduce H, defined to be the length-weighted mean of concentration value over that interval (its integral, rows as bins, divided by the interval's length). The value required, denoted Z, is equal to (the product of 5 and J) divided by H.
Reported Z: 4.80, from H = 12.9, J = 12.38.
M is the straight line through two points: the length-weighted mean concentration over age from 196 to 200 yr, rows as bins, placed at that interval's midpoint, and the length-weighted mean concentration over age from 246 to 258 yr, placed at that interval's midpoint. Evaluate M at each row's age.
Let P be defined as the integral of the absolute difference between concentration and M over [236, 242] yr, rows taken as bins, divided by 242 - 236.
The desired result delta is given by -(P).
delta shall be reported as -1.2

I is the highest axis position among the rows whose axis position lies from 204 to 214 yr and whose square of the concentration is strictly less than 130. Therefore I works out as 207 yr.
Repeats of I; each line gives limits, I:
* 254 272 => 269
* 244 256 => 255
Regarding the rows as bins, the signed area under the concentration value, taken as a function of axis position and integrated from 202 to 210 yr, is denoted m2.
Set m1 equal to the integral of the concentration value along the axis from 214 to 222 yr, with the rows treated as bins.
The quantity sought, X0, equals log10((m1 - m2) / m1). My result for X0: -1.02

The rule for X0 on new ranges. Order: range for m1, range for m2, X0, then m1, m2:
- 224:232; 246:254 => -0.54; 117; 82.9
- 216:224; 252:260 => -0.88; 104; 90.7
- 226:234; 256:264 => -0.68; 115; 91.4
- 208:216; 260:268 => -1.62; 94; 92.2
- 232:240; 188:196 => -1.27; 101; 95.3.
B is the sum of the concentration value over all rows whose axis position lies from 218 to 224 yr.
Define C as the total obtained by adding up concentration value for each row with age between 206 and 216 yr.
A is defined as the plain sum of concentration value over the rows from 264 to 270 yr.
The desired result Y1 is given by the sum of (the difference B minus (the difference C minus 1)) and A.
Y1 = 17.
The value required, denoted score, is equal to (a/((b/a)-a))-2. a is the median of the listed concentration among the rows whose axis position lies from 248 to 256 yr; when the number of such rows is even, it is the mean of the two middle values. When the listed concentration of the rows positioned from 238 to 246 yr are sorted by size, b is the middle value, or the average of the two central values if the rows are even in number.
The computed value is -3.08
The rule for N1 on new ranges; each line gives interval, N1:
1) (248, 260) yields 6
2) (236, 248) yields 10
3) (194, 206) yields 4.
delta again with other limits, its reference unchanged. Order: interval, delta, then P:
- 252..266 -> -0.9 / 0.9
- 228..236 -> -2.8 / 2.8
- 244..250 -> -1.6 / 1.6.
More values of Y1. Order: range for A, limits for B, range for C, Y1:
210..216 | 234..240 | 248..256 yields 30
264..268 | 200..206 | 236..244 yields 15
